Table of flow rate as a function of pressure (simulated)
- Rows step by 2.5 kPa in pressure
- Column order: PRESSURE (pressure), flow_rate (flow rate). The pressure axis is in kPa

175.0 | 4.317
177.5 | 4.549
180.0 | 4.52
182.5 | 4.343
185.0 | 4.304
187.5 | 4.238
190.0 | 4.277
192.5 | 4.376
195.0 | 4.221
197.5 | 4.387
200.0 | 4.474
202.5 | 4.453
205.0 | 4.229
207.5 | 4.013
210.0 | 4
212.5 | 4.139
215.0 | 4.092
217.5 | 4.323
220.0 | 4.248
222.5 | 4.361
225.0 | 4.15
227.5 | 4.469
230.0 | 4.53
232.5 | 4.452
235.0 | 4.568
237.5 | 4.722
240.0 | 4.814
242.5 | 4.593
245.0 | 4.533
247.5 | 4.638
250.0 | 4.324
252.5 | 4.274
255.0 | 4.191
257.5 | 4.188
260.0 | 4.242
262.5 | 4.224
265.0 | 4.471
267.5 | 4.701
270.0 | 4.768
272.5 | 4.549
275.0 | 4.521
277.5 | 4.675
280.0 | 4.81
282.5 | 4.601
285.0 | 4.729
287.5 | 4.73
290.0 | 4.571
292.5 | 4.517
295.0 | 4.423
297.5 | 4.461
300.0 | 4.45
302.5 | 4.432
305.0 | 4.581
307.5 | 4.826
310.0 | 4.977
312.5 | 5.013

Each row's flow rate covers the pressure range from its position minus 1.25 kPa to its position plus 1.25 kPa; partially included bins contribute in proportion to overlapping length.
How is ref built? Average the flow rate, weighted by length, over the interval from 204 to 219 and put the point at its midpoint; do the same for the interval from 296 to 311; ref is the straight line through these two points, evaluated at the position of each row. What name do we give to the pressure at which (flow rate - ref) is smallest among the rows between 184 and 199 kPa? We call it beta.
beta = 195.0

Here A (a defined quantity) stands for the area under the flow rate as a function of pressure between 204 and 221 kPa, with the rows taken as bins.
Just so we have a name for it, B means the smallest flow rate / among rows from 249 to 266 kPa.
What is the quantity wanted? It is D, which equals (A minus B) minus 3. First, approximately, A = 70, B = 4.188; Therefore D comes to 63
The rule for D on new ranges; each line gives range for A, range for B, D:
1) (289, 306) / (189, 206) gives 69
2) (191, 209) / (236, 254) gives 70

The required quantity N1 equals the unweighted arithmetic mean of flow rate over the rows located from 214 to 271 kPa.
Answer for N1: 4.43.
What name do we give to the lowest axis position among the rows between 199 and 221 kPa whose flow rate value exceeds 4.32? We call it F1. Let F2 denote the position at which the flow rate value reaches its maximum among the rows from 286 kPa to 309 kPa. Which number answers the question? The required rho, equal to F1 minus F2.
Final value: -107.5 kPa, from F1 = 200.0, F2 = 307.5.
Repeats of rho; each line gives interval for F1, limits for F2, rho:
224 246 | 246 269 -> -40.0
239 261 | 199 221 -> 40.0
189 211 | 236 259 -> -47.5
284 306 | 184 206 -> 85.0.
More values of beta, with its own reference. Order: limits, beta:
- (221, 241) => 225.0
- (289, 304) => 302.5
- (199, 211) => 210.0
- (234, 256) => 255.0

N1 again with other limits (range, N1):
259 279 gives 4.52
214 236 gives 4.35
